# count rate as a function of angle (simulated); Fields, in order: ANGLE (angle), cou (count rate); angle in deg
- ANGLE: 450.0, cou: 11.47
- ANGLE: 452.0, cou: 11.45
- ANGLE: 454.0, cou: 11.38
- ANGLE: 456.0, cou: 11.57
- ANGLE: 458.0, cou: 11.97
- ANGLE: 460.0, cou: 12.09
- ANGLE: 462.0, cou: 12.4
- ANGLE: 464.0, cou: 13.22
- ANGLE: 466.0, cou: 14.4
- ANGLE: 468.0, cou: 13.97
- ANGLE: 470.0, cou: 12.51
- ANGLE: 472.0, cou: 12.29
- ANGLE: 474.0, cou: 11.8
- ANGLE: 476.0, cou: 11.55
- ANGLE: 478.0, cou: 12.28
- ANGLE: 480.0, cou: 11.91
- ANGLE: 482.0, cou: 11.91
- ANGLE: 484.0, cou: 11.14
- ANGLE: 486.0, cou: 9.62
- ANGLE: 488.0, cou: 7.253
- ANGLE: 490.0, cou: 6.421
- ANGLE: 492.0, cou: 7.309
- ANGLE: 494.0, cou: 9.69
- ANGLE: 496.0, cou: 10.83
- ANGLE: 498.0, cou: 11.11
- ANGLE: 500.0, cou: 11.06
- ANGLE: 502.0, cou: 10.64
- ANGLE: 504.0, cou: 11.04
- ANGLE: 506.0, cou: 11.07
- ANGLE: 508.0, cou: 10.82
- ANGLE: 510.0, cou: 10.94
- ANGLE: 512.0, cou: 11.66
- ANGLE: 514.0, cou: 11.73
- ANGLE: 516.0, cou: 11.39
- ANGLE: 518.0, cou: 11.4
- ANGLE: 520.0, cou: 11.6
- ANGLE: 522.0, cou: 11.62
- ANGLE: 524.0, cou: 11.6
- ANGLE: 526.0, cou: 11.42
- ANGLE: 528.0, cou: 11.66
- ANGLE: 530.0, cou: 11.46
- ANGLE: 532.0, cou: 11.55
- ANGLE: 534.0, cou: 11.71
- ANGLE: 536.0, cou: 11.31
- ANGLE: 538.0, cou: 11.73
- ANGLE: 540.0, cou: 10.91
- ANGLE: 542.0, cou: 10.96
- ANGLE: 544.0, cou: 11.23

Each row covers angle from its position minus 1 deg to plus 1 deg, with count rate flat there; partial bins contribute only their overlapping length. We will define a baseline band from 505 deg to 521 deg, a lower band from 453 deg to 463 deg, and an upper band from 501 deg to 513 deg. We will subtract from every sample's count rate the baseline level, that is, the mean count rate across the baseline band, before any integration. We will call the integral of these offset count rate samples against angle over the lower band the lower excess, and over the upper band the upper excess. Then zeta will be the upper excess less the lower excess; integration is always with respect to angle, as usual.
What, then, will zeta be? -9.1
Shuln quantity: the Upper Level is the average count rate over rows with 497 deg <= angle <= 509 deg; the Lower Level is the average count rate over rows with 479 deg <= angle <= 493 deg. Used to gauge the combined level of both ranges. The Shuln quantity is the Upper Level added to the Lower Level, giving 20.3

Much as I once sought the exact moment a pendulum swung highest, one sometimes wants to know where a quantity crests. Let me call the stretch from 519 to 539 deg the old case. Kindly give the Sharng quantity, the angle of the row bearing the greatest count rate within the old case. 538.0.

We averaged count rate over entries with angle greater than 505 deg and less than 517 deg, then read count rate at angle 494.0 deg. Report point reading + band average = 21.0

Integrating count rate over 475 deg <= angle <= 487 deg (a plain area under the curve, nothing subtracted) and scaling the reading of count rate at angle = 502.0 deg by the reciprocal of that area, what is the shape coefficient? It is 0.078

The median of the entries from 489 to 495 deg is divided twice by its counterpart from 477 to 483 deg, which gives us 0.05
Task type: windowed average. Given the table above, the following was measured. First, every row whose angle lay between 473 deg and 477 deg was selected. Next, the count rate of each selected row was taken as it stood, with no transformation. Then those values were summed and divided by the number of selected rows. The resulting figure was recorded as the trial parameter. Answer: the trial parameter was 11.7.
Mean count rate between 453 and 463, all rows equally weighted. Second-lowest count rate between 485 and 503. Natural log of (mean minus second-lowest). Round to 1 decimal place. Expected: 1.5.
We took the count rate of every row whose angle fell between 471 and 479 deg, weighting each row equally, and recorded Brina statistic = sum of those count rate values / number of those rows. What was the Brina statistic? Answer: 12.0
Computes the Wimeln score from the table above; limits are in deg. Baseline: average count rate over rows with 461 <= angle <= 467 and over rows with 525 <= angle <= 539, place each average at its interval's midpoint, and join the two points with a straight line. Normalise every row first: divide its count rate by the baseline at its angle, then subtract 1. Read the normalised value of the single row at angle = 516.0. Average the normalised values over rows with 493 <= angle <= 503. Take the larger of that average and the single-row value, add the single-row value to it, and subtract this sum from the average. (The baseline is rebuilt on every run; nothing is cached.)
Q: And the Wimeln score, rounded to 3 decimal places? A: -0.046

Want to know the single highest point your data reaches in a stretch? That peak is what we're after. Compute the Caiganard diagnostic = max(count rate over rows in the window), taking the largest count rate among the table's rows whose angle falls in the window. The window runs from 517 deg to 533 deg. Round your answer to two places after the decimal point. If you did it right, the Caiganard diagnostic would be 11.66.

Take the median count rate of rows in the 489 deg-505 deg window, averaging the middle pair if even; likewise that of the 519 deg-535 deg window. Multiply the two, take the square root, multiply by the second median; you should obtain 129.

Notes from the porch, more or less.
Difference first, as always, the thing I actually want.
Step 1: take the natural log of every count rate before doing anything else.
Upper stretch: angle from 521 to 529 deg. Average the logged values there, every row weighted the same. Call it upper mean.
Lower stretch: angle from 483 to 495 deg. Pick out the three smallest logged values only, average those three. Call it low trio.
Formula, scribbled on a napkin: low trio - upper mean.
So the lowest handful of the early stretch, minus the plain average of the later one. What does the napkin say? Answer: -0.51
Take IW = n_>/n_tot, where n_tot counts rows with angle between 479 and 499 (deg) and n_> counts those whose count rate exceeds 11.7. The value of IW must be 0.20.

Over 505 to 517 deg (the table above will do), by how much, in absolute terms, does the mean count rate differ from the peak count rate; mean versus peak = 0.5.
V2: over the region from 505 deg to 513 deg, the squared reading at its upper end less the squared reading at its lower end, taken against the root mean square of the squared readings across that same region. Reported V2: 0.11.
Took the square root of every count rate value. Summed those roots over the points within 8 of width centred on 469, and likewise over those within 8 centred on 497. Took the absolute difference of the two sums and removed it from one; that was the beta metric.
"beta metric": -0.51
